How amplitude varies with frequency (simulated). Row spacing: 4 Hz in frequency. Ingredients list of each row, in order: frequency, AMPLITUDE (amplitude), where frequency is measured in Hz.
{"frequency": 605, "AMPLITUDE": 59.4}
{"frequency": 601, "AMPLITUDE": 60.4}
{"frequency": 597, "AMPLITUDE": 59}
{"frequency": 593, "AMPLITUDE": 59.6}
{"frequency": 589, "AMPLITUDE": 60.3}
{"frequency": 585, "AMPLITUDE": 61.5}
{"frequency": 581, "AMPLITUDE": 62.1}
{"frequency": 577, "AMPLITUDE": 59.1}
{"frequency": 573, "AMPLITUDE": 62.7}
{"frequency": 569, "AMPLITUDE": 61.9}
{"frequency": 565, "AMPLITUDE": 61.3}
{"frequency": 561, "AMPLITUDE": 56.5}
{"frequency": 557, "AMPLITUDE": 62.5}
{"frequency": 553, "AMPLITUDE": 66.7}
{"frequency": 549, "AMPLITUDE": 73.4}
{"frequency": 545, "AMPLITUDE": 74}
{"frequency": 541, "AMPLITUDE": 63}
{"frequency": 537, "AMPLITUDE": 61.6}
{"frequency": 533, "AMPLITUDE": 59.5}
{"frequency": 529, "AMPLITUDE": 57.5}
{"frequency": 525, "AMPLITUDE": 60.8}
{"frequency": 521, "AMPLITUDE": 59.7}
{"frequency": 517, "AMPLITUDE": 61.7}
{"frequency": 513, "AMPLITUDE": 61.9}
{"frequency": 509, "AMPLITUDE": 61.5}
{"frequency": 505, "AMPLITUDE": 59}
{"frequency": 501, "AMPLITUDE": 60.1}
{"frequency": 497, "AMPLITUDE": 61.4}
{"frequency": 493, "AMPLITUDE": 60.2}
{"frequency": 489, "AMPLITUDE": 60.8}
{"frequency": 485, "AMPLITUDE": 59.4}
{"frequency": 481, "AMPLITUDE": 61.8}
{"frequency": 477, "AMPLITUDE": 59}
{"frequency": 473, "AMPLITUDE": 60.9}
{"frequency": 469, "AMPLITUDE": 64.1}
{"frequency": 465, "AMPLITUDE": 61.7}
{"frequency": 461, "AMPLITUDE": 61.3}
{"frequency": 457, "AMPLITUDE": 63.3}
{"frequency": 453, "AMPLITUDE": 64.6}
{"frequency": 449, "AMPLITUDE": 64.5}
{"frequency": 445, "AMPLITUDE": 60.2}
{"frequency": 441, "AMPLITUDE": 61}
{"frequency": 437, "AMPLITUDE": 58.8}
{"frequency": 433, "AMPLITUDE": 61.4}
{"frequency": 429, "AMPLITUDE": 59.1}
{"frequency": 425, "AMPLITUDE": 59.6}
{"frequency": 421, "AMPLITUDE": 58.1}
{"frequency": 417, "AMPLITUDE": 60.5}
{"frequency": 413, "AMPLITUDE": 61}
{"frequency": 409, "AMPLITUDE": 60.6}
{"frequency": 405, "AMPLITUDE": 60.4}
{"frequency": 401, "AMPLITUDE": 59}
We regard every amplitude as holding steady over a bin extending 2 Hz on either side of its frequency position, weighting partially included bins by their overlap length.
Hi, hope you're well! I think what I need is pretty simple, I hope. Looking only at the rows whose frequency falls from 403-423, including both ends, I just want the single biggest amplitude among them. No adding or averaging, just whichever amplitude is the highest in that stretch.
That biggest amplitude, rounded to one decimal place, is 61.0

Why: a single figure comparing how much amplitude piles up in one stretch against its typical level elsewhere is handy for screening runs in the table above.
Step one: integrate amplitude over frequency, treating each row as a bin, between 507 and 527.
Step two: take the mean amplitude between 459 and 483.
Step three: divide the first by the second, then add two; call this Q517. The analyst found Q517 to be 22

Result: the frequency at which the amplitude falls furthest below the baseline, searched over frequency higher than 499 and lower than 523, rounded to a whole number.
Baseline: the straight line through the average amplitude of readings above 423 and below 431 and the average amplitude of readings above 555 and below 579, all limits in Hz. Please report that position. 505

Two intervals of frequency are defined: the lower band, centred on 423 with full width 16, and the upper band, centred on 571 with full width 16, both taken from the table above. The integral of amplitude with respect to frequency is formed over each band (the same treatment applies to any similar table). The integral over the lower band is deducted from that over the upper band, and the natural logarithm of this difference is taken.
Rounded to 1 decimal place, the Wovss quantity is 3.4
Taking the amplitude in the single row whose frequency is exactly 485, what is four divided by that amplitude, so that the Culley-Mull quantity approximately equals 0.0673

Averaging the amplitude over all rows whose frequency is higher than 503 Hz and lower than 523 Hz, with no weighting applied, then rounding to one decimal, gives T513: 60.8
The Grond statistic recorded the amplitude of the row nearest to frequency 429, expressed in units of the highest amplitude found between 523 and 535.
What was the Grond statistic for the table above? 0.97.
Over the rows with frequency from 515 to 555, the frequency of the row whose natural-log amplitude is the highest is 545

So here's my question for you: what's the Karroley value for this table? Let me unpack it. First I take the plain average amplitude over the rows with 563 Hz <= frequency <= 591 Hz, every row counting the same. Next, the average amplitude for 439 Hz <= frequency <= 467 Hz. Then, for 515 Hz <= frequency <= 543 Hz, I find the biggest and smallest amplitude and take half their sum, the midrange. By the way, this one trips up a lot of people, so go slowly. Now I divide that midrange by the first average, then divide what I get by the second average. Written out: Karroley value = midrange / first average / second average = 0.0158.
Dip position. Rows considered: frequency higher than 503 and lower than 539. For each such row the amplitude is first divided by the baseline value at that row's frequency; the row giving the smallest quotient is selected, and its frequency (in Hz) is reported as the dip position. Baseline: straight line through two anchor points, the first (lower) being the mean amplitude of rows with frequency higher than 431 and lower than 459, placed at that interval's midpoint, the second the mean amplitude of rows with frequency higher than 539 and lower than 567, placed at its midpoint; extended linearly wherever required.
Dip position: 529 Hz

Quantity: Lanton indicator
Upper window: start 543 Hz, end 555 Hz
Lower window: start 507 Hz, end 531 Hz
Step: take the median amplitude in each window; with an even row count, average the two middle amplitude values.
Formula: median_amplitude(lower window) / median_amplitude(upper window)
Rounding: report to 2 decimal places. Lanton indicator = 0.83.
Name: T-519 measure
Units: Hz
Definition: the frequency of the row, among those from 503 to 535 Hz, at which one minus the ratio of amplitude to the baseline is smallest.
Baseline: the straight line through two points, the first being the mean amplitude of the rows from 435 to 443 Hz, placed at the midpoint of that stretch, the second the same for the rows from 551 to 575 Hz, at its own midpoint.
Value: 513 Hz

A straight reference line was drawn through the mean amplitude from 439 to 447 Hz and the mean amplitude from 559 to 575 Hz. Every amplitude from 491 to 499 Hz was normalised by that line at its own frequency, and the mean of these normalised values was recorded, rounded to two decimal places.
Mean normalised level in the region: 1.00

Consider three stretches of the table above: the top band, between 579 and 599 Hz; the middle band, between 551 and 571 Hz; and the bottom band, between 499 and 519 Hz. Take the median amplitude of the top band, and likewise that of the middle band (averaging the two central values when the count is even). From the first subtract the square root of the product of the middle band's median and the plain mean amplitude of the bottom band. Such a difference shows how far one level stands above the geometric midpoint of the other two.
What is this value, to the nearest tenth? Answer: -1.1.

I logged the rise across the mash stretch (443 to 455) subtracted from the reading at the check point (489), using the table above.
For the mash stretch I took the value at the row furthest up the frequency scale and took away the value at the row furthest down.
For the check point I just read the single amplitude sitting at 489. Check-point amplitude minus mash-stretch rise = 56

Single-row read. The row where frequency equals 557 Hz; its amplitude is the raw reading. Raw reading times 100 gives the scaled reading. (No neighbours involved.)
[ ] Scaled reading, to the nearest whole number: 6250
